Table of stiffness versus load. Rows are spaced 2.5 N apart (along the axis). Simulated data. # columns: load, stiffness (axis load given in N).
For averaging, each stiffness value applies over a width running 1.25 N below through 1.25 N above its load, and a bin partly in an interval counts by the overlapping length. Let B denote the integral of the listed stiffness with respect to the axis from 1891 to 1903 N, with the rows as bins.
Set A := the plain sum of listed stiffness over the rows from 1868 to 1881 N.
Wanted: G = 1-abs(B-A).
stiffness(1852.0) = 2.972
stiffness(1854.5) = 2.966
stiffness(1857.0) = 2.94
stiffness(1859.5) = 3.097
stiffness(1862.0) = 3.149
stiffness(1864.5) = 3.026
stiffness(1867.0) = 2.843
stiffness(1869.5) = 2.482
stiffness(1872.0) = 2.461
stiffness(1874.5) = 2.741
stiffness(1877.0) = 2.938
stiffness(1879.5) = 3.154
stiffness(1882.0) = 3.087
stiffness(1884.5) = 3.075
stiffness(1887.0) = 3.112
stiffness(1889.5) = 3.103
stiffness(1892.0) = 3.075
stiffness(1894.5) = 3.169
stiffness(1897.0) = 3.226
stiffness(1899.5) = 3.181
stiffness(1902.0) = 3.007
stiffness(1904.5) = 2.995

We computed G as -22.8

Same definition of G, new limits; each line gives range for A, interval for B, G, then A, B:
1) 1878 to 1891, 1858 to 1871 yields -21.3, 15.5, 37.8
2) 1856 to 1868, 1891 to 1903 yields -21.6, 15.1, 37.6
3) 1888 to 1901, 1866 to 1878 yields -15.5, 15.8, 32.2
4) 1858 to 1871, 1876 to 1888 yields -21.3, 14.6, 36.9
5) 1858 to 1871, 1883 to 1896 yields -24.8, 14.6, 40.4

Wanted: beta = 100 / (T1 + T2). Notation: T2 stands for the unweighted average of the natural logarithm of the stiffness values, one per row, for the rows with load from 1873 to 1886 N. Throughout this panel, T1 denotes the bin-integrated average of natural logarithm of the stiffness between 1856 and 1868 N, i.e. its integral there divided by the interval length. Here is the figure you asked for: 45.4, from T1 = 1.10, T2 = 1.10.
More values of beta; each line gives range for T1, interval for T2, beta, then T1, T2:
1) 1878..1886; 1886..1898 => 44.0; 1.13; 1.14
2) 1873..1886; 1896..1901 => 44.3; 1.09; 1.16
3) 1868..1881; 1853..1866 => 47.1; 1.01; 1.11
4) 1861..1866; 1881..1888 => 44.4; 1.12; 1.13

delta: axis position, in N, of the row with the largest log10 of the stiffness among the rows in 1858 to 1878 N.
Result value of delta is 1862.0 N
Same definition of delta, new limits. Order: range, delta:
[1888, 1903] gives 1897.0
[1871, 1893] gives 1879.5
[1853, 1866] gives 1862.0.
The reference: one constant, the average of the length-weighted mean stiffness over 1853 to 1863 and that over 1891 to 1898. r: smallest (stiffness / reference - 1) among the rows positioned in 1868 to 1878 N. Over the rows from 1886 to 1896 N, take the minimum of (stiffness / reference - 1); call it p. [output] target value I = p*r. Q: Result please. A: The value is 0.0013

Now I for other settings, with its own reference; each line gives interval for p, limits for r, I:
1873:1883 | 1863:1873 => 0.0235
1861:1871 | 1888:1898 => 0.0013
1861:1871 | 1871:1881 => 0.0406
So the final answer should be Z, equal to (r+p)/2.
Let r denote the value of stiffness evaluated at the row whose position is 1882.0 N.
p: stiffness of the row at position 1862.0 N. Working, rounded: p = 3.149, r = 3.087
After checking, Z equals 3.12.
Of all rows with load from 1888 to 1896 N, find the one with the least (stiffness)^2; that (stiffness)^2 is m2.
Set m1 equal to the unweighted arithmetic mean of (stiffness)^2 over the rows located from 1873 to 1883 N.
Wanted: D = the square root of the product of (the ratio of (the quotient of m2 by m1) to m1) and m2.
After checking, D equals 1.06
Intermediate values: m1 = 8.91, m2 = 9.5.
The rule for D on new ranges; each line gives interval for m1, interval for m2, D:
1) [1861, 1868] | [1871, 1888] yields 0.67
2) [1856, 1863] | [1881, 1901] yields 1.01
